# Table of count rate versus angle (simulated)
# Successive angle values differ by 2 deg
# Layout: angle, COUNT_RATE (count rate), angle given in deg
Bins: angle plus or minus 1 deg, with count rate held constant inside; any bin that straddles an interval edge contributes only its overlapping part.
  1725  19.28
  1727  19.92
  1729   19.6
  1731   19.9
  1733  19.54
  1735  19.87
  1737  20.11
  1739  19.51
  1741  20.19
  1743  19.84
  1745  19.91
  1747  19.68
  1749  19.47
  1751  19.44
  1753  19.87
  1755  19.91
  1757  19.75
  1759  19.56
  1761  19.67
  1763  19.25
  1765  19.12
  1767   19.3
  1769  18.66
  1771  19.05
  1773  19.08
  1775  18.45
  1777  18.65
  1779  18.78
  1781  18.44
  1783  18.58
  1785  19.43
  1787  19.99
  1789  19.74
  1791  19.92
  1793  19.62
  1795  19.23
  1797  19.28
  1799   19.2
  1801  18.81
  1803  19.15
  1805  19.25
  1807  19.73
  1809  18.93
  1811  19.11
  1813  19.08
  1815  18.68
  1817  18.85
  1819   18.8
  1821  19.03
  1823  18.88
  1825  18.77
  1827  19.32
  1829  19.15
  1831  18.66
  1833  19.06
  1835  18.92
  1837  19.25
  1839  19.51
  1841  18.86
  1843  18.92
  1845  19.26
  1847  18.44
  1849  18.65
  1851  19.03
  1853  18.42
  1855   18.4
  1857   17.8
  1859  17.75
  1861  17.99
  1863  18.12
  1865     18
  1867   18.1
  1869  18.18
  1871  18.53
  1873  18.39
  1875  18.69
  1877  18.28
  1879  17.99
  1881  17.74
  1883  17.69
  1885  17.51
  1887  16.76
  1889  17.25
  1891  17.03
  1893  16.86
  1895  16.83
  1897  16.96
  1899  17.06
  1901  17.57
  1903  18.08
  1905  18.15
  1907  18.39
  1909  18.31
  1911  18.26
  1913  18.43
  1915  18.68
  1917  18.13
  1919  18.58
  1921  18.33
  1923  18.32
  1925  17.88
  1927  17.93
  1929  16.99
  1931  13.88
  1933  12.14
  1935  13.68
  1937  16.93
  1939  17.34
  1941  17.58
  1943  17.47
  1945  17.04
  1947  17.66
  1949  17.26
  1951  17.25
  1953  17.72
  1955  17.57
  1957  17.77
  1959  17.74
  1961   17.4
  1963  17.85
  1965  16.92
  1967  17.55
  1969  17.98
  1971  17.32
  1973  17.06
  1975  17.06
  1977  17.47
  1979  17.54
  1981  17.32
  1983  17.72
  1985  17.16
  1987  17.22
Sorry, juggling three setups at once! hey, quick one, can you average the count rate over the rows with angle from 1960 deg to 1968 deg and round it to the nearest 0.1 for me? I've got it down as 17.4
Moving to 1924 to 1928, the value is 17.9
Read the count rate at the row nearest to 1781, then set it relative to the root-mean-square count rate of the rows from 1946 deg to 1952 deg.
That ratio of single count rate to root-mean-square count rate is 1.06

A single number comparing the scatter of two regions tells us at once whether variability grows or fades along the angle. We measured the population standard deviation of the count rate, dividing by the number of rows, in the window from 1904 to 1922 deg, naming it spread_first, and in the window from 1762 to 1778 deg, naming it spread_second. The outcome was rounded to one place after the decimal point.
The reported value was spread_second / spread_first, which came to 1.7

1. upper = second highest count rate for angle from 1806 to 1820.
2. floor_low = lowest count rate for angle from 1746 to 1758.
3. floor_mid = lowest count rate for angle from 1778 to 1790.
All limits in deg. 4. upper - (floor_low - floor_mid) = 18.1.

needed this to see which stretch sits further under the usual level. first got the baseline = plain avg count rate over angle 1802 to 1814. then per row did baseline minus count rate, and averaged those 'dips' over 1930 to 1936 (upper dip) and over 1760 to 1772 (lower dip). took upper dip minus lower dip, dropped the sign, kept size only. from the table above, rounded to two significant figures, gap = 5.9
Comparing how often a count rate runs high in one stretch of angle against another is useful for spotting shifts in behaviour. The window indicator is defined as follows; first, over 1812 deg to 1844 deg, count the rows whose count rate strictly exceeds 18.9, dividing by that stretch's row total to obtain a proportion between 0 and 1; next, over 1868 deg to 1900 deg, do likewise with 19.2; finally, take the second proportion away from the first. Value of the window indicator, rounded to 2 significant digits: 0.56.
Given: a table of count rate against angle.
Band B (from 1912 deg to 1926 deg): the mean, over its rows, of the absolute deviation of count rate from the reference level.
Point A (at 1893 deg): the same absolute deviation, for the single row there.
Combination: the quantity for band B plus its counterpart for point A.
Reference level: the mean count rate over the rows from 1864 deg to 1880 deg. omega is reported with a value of 1.6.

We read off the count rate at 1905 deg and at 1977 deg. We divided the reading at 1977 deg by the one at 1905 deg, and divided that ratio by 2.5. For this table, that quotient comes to 0.385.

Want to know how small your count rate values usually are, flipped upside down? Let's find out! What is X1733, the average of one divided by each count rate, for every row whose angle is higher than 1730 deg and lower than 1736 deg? 0.051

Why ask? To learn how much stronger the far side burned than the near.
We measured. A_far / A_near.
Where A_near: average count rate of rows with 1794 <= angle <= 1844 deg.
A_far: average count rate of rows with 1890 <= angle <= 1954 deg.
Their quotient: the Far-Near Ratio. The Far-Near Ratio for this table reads 0.906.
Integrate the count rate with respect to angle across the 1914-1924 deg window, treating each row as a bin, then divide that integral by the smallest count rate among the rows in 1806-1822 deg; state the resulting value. 9.9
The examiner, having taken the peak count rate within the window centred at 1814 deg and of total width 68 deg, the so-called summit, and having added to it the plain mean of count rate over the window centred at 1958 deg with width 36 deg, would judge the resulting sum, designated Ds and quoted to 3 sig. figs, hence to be 37.4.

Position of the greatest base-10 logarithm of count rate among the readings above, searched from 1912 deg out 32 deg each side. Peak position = 1915 deg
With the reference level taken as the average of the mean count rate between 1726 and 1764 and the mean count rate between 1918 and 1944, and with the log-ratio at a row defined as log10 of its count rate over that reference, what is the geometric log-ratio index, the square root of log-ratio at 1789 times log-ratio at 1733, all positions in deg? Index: 0.033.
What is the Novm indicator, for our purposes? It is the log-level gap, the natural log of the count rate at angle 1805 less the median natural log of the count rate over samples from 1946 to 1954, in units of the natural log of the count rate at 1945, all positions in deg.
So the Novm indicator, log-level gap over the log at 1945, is 0.034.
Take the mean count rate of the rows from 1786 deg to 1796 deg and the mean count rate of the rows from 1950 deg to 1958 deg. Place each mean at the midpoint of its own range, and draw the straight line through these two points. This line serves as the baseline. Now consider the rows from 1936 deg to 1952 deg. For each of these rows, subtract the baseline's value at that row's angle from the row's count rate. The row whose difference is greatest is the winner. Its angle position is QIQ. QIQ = 1947 deg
